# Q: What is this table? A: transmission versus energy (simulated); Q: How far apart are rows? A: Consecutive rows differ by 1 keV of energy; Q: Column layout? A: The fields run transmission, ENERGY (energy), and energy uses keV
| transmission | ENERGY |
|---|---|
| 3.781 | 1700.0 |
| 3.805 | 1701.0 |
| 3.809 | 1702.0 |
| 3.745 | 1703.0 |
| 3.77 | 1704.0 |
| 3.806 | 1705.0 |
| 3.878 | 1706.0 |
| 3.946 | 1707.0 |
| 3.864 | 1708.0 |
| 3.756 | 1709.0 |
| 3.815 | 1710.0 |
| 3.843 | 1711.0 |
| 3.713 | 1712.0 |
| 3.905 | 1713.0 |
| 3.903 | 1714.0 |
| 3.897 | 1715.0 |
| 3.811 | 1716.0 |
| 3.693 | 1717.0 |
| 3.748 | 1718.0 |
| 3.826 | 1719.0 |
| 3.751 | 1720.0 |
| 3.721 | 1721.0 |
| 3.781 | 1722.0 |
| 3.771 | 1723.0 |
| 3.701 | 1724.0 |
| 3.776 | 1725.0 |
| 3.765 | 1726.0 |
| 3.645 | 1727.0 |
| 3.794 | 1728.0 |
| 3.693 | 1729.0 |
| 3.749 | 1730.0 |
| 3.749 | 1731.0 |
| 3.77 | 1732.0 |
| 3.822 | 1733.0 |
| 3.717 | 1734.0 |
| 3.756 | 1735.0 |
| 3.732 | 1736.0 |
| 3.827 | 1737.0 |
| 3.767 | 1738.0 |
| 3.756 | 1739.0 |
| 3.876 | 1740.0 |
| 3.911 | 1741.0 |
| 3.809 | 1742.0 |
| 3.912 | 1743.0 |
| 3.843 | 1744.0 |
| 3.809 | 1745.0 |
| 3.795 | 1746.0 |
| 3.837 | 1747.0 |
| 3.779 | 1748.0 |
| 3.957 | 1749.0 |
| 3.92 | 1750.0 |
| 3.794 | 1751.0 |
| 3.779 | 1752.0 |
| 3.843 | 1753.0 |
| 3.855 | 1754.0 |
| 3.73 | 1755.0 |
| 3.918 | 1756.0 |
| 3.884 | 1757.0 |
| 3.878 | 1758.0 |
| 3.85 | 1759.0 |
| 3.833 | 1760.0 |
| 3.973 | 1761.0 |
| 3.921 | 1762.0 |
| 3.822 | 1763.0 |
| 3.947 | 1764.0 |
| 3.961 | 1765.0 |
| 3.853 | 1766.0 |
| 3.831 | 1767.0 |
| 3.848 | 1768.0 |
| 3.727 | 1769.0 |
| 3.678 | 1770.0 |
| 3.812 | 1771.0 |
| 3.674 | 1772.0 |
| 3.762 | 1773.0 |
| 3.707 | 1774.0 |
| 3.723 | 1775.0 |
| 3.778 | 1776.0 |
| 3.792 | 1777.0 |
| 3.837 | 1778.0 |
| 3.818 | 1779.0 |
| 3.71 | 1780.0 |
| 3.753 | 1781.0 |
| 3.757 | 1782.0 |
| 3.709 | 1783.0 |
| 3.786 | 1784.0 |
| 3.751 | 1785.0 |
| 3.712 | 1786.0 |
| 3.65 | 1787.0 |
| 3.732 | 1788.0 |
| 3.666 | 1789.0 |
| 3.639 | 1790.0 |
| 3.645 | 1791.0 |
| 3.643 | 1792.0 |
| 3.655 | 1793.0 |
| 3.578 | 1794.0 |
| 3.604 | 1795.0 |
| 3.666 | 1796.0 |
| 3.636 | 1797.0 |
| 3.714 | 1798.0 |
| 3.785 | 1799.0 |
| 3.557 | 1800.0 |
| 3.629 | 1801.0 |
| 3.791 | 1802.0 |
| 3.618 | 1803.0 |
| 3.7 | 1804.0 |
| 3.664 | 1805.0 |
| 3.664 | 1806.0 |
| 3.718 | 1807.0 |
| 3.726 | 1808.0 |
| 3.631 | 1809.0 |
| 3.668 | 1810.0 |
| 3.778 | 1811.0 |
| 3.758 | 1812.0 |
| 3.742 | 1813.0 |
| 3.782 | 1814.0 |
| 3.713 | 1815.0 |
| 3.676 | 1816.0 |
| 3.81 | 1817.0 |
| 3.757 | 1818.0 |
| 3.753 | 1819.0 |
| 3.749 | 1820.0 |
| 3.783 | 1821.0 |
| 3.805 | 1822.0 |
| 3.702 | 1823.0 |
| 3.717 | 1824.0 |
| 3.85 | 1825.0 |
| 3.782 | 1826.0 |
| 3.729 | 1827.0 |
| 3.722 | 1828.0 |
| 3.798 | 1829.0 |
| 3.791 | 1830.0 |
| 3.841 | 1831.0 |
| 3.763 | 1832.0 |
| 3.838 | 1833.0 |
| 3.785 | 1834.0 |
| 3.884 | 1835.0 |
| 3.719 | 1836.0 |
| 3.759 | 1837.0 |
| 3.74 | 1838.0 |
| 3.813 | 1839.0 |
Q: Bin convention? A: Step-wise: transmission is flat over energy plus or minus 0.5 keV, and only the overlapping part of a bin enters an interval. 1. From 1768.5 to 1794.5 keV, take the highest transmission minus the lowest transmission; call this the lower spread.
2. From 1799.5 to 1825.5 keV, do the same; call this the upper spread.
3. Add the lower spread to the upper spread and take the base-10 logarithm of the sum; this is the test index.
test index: -0.258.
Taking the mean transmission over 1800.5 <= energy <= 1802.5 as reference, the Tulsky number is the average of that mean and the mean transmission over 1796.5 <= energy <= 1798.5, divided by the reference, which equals 1.00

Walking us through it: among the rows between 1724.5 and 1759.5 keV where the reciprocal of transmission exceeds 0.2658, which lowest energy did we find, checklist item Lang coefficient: 1727.0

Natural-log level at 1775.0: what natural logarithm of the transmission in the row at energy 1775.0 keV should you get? 1.31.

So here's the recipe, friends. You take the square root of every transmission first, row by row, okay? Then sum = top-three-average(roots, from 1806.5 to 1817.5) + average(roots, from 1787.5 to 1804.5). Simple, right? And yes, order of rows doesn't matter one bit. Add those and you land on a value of 3.86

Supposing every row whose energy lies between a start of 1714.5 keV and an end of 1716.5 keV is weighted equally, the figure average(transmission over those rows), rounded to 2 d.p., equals 3.85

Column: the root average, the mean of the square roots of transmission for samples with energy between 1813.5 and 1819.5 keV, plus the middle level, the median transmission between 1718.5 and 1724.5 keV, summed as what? 5.70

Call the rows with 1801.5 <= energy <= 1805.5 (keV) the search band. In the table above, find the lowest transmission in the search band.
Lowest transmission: 3.618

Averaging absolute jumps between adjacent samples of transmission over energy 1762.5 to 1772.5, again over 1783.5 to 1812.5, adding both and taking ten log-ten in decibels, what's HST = -8.43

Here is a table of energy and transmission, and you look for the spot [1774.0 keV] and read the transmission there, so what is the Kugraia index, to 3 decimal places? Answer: 3.707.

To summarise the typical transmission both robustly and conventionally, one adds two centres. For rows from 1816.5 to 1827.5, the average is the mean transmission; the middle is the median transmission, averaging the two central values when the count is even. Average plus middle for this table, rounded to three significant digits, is 7.52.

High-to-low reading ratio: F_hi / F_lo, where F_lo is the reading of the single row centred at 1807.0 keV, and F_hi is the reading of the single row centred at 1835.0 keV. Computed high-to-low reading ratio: 1.045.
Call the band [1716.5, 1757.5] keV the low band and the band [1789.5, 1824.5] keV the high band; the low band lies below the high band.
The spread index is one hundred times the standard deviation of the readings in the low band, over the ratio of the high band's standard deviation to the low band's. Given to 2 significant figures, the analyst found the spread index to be 7.3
